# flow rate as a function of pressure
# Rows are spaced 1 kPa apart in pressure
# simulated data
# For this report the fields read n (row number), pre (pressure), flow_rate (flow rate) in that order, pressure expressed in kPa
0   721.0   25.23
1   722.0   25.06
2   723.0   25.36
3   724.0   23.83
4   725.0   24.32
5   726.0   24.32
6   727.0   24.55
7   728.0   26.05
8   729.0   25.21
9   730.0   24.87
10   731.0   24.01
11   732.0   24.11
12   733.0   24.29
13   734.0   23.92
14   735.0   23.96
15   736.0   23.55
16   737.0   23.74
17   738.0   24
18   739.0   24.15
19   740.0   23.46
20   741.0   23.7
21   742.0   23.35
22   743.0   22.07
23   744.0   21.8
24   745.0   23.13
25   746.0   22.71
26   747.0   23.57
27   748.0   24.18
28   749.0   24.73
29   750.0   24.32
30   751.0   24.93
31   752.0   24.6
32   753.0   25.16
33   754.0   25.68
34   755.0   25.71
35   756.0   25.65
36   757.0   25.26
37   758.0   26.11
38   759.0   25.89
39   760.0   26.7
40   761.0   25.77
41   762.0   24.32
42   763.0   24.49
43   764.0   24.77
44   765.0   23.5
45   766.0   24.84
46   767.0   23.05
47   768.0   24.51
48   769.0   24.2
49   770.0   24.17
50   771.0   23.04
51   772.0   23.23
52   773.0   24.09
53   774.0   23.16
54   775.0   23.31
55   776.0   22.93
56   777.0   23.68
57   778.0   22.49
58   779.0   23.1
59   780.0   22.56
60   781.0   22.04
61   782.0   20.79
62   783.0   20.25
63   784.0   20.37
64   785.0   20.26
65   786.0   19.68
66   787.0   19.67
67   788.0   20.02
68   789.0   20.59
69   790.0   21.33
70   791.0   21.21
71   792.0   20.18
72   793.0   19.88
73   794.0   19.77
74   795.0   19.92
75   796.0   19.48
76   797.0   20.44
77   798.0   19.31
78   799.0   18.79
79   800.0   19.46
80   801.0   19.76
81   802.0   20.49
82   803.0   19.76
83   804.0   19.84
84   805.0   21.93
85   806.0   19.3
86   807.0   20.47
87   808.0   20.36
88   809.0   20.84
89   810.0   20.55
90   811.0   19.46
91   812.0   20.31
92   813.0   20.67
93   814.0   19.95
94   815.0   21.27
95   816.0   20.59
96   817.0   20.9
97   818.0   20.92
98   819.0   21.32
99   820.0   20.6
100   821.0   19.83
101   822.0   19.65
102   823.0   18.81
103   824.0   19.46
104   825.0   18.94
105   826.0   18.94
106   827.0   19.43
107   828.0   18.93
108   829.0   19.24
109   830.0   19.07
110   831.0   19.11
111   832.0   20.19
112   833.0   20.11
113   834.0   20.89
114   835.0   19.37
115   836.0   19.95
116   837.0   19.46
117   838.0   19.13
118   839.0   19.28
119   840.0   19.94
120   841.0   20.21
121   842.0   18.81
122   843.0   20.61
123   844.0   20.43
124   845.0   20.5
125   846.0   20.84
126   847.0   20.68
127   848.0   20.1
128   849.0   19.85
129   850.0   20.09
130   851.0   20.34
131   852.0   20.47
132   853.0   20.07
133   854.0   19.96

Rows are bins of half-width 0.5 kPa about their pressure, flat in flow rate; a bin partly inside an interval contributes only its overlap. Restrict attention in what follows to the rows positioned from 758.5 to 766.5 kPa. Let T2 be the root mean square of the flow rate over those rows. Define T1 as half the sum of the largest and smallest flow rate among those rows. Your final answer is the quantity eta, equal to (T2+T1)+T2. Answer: 75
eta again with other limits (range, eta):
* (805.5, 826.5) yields 60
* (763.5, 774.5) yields 72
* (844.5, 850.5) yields 61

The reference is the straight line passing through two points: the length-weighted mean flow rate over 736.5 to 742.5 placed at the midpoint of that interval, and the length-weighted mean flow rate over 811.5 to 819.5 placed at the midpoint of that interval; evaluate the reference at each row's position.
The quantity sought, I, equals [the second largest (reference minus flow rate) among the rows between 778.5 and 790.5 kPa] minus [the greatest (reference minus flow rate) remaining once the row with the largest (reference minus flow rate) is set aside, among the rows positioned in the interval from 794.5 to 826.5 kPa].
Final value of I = 0.1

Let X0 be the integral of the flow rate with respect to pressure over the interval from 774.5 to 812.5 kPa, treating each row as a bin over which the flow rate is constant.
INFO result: 785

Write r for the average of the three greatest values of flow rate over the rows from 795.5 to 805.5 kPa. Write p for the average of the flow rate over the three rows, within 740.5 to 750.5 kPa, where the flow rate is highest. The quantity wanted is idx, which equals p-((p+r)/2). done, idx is 1.7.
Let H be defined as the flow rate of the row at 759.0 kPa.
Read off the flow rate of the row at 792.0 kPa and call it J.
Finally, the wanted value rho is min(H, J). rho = 20.18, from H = 25.89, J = 20.18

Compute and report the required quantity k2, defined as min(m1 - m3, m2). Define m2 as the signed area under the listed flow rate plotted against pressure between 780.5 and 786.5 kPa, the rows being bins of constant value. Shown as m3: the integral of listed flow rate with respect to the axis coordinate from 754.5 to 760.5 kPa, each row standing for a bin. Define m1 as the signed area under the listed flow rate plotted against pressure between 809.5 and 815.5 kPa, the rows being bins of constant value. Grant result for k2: -33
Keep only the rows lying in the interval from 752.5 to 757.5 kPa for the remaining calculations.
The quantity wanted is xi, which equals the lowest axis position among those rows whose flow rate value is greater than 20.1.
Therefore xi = 753.0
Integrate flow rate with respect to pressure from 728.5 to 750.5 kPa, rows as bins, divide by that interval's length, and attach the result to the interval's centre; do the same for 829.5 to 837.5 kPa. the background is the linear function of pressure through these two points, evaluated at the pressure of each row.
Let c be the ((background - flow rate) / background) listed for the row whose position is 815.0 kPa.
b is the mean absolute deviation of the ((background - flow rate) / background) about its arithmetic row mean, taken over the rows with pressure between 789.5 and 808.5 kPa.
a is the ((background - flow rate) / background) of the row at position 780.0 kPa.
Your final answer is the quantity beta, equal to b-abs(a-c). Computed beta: 0.02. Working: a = -0.02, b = 0.0293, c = -0.03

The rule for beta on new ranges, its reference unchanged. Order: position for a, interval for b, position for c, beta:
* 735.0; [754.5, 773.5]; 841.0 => -0.01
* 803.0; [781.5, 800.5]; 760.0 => -0.21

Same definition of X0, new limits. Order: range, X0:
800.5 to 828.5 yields 563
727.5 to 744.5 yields 406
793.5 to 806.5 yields 258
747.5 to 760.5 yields 329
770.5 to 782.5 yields 274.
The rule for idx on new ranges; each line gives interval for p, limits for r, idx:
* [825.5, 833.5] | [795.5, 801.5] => 0.0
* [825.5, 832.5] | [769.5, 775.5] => -2.1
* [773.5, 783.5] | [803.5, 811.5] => 1.1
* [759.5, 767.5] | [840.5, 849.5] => 2.5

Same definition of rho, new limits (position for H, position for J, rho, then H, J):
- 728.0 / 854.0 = 19.96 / 26.05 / 19.96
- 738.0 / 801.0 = 19.76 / 24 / 19.76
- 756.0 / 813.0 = 20.67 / 25.65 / 20.67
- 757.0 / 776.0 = 22.93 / 25.26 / 22.93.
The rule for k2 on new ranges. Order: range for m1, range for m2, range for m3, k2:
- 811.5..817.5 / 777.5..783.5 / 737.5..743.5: -17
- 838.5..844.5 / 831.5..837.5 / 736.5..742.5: -23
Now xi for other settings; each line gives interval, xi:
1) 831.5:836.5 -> 832.0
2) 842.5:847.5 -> 843.0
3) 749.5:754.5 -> 750.0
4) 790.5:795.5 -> 791.0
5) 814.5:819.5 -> 815.0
